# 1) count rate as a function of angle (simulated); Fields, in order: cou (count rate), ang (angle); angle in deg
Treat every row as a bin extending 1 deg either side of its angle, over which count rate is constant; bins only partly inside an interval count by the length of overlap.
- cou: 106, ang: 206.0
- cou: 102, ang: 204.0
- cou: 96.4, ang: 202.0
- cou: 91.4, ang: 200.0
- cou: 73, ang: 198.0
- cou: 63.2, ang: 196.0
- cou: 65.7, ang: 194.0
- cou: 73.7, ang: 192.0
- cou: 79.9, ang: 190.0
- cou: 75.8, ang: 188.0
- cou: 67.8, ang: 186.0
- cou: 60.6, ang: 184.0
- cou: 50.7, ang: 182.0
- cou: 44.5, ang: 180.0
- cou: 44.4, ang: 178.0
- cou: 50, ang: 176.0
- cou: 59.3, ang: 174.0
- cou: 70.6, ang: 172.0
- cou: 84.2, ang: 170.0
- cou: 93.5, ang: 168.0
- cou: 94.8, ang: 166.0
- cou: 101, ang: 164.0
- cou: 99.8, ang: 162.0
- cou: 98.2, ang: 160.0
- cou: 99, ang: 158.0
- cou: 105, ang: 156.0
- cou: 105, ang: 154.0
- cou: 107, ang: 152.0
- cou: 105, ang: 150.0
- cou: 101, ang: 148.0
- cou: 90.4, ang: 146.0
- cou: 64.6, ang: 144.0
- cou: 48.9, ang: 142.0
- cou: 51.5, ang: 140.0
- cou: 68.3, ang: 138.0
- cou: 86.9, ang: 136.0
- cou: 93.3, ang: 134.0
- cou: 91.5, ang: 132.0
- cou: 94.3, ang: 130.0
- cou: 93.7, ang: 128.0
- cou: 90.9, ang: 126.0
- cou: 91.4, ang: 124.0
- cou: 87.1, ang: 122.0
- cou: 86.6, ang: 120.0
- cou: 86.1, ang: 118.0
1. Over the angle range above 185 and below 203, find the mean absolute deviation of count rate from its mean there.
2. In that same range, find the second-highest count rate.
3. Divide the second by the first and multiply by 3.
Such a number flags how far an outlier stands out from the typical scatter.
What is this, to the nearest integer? 32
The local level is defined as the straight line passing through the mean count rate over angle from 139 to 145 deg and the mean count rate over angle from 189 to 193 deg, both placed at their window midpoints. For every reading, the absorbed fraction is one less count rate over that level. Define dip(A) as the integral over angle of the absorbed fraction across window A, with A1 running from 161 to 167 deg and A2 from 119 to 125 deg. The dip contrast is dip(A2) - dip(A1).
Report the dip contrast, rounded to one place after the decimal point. -2.4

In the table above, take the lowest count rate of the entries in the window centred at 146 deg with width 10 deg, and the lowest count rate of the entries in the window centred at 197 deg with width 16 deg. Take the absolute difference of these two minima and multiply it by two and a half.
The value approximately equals 36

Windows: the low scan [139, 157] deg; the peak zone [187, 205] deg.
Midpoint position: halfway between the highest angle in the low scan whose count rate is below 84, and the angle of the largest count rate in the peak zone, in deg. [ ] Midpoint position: 174 deg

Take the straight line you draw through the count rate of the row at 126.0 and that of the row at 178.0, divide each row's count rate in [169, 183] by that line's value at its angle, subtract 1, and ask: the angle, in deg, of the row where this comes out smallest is 178.0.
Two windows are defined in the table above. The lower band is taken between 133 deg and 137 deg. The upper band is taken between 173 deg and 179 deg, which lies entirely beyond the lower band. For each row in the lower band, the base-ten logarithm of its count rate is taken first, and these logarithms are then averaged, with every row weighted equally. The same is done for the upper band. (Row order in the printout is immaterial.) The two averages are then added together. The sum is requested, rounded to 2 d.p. 3.66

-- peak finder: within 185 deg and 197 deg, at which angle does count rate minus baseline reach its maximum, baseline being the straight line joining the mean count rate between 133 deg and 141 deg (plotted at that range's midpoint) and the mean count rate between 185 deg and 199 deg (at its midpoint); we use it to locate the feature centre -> 190.0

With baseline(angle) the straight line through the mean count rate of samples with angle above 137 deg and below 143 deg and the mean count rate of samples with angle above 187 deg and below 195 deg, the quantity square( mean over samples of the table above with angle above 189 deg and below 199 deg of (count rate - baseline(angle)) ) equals 14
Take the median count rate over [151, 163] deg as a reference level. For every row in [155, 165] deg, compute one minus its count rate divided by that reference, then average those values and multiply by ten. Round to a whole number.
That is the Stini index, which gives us 0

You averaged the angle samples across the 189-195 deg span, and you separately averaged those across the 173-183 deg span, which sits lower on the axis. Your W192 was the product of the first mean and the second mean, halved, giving 1819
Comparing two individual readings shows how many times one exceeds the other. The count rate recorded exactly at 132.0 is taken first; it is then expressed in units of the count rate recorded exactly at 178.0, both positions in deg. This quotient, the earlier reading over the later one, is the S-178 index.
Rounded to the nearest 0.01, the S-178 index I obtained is 2.06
